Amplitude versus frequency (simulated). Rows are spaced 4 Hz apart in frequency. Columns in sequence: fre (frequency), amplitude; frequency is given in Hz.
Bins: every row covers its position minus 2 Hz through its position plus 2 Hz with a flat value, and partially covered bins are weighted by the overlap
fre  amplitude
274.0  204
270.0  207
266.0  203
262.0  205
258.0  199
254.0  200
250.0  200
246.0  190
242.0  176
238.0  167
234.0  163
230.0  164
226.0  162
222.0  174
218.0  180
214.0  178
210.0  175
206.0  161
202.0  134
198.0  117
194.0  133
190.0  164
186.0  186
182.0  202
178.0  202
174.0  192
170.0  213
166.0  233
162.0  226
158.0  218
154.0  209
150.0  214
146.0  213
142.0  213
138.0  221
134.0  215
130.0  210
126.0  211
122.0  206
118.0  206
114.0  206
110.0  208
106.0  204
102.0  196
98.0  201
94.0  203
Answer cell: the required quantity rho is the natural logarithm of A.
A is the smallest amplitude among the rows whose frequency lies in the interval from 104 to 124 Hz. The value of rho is 5.32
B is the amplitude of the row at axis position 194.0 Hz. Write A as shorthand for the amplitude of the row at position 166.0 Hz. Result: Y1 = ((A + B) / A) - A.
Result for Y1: -231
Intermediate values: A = 233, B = 133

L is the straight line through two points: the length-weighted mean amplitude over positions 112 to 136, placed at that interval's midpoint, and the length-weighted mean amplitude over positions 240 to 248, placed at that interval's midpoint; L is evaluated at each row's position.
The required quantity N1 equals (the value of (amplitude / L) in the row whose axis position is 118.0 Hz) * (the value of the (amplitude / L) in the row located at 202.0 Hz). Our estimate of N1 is 0.68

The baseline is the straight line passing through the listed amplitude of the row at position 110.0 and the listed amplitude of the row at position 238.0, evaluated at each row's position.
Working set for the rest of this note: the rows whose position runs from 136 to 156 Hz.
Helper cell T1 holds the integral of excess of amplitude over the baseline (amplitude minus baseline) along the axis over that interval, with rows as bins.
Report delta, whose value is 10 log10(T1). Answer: 25.4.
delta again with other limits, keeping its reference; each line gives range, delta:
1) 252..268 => 28.3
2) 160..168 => 24.9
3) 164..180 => 25.4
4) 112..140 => 23.4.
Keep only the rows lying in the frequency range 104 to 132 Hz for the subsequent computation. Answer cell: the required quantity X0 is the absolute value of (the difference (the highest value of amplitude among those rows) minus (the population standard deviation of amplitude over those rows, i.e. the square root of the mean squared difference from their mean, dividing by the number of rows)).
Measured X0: 209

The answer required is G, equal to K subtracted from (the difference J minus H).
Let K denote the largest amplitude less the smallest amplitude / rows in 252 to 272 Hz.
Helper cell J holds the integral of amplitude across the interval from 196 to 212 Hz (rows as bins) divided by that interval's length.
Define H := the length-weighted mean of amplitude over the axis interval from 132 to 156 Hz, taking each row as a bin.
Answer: -75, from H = 214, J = 147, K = 8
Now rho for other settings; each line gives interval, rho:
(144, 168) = 5.34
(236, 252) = 5.12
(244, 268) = 5.25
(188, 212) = 4.76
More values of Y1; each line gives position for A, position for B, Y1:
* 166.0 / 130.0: -231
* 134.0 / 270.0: -213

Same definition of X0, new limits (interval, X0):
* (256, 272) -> 204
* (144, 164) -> 220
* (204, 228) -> 173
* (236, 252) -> 187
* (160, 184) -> 219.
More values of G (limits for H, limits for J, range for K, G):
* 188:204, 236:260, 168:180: 31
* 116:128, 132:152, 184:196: -45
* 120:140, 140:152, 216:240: -17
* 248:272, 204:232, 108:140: -47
